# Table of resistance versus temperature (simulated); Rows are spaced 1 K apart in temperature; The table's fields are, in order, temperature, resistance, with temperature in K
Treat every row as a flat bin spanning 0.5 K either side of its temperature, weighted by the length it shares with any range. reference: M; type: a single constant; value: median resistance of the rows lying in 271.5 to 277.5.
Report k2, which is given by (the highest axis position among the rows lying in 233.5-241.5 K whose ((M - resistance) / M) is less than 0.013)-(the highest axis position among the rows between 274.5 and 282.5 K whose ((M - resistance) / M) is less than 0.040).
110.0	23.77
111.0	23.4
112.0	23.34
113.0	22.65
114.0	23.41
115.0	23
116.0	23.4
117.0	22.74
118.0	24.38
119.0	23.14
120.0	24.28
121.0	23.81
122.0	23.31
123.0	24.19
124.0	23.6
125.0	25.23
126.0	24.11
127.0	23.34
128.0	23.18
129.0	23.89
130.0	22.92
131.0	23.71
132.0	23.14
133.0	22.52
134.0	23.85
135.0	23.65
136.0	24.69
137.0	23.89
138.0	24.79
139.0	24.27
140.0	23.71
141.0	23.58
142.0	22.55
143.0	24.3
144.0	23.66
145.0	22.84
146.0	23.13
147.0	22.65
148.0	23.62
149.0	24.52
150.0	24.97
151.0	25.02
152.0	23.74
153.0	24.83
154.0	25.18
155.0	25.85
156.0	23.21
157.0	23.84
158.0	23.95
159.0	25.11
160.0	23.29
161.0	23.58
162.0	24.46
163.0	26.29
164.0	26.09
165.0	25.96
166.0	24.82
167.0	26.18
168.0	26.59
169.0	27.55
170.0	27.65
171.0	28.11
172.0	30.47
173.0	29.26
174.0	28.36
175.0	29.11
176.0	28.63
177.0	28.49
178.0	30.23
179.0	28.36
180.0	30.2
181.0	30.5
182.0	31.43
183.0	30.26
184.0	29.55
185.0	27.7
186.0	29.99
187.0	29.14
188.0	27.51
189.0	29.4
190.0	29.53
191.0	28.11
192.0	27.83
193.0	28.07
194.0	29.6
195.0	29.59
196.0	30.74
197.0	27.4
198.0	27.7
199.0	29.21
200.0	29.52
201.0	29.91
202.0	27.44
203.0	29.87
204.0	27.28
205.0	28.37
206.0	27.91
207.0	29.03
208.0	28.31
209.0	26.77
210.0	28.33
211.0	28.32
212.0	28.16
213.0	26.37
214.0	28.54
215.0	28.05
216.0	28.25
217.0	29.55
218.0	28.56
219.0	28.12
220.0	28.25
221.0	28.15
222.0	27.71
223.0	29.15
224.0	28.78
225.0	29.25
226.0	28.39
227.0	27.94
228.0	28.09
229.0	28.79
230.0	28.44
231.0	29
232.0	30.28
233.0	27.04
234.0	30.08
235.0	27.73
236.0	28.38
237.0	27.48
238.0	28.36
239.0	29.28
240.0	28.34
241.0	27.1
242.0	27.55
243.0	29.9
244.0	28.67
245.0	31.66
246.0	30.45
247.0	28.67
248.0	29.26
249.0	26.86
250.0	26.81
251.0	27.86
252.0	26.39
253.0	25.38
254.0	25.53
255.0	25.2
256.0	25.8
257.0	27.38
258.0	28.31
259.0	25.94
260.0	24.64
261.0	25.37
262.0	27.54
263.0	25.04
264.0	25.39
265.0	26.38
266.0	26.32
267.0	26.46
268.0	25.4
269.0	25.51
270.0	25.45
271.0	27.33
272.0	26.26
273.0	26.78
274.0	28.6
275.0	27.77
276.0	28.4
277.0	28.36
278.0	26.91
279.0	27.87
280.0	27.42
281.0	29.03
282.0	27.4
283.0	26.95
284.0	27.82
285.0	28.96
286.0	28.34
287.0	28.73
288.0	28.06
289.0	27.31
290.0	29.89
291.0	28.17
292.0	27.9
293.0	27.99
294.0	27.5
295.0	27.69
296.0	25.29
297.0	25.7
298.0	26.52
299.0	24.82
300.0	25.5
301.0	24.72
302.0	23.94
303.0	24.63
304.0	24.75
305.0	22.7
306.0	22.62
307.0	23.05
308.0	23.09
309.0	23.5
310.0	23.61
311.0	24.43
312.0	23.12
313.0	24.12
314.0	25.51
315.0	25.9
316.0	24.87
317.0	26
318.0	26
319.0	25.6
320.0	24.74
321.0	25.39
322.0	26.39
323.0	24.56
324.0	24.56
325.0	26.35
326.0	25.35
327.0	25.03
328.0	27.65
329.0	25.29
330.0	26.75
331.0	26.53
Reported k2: -42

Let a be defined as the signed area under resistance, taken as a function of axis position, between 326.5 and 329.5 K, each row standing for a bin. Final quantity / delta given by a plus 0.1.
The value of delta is 78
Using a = 78.0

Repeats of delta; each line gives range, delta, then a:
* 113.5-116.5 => 70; 69.8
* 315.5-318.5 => 77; 76.9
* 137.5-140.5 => 73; 72.8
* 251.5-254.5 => 77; 77.3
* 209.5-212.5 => 85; 84.8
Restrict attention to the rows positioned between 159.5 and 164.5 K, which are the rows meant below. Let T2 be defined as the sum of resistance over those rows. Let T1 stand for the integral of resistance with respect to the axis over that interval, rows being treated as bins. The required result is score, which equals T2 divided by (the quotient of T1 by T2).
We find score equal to 124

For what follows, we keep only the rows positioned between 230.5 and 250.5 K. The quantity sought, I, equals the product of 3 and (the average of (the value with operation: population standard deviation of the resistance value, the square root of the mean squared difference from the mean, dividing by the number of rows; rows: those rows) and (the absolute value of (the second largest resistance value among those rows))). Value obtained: 48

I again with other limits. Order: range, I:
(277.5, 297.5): 45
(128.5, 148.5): 38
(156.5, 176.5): 47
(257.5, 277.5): 44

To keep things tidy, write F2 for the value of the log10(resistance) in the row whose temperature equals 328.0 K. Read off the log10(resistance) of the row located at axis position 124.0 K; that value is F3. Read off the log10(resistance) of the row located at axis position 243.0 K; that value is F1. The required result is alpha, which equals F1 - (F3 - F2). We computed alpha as 1.54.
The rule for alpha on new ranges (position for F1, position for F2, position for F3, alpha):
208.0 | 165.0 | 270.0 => 1.46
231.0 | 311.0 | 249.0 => 1.42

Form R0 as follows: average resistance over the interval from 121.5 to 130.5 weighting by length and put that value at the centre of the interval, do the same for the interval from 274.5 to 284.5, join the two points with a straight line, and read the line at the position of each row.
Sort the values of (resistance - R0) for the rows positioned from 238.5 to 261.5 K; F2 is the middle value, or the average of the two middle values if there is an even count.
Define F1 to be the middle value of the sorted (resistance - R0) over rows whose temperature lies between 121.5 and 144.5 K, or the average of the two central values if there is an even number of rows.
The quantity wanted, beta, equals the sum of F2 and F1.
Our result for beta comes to 0.1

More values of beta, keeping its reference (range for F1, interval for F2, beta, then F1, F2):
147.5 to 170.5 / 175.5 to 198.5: 4.5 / 0.5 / 4.0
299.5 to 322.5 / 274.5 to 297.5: -4.0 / -3.9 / -0.1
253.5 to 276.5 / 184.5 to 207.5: 1.8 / -1.3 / 3.1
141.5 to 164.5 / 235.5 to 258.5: 0.3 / -0.6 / 0.8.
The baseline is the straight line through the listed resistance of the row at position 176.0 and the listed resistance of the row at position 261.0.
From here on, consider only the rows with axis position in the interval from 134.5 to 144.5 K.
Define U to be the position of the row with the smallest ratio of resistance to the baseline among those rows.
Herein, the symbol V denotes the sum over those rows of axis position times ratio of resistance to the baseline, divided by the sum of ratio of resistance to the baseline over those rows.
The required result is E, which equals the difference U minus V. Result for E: 2.5 K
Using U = 142.0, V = 139.5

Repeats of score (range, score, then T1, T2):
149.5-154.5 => 124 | 124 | 124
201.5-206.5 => 141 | 141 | 141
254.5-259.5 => 133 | 133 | 133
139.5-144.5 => 118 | 118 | 118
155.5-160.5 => 119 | 119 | 119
